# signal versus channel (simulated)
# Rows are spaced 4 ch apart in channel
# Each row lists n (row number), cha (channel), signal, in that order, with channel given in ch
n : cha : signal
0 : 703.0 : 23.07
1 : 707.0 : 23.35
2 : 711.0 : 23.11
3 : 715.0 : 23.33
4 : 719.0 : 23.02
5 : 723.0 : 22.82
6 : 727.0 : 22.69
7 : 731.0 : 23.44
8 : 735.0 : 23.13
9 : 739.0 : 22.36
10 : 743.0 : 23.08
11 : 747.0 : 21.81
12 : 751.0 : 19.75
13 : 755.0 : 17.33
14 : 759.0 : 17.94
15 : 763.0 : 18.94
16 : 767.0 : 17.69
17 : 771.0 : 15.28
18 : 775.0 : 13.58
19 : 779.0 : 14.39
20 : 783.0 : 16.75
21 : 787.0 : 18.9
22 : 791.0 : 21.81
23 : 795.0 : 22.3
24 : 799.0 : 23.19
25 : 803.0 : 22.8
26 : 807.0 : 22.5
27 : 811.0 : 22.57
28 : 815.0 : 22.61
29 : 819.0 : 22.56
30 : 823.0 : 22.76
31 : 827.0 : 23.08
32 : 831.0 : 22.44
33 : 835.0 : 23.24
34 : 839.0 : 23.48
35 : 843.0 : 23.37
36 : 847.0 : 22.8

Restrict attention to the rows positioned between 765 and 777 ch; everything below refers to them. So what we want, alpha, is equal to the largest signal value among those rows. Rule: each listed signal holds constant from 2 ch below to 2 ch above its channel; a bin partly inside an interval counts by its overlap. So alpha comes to 17.69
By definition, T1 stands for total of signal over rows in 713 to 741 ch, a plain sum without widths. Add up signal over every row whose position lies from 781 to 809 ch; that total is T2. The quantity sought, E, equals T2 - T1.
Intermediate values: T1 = 161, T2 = 148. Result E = -13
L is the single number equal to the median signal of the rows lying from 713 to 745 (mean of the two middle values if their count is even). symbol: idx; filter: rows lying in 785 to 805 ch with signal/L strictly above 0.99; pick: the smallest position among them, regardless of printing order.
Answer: 799.0 ch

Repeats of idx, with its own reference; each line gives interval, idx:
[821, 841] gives 827.0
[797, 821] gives 799.0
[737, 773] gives 743.0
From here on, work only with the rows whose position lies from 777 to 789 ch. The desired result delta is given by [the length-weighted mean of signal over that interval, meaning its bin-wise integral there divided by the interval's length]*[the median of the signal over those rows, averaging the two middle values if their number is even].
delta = 279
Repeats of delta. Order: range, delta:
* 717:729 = 521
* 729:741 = 531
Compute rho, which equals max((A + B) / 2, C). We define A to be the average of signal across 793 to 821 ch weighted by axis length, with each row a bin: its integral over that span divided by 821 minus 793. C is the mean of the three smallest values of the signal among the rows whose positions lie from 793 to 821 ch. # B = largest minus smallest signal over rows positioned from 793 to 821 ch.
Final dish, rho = 22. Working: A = 22.6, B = 1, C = 22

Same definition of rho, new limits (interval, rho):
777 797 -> 17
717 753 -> 21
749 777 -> 15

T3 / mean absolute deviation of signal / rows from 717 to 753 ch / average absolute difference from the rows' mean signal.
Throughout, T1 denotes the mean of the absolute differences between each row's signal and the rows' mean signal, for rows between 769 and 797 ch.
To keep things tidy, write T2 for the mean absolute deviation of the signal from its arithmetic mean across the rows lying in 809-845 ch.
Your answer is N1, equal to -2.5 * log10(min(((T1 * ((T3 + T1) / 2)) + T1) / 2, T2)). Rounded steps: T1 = 2.9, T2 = 0.35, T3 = 0.77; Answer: 1.15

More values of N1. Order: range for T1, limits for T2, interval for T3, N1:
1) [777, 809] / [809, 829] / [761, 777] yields 1.97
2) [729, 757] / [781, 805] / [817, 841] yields -0.61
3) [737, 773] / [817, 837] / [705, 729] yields 1.40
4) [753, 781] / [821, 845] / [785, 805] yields 1.28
